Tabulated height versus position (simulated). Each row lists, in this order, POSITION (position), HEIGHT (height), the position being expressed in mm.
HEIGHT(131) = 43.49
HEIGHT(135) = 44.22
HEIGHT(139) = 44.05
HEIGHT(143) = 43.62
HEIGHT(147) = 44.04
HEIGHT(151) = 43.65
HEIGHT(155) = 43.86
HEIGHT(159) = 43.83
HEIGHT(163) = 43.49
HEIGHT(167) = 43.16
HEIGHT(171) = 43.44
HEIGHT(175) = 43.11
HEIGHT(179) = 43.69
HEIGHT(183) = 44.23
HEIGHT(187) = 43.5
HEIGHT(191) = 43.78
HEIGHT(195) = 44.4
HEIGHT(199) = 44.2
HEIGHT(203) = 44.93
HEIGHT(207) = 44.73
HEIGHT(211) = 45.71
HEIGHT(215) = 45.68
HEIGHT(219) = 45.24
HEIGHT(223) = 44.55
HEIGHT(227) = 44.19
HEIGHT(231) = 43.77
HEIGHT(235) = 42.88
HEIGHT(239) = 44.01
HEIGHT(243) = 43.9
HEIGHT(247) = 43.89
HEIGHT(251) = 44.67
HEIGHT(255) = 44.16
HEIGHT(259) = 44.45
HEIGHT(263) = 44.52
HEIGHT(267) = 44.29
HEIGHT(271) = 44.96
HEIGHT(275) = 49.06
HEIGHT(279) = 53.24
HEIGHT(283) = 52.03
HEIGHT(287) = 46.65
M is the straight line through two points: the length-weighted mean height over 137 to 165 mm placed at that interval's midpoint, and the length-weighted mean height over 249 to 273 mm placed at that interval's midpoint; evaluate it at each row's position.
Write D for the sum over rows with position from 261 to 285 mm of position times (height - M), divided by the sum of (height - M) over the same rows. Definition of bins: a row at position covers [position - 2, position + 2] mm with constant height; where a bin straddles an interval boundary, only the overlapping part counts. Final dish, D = 279.6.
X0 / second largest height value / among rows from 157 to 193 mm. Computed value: 43.83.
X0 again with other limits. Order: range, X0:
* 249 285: 52.03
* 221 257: 44.55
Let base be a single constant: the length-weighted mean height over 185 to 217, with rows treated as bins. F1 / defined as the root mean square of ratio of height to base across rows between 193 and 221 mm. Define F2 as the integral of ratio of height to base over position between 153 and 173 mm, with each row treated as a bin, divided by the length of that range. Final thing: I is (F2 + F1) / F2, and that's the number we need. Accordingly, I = 2.03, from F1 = 1.008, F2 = 0.98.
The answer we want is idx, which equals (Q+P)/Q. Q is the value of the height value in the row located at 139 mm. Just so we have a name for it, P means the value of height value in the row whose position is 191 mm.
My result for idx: 1.99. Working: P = 43.78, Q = 44.05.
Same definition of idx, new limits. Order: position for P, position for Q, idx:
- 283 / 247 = 2.19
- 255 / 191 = 2.01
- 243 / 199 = 1.99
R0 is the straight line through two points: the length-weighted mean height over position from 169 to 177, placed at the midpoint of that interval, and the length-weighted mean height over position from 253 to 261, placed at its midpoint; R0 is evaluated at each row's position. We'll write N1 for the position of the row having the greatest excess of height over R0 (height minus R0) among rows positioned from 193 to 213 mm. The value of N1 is 211 mm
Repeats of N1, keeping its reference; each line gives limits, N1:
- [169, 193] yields 183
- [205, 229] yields 211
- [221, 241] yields 223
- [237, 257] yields 251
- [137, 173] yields 139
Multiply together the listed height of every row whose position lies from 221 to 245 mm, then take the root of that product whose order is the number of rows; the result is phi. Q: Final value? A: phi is 43.9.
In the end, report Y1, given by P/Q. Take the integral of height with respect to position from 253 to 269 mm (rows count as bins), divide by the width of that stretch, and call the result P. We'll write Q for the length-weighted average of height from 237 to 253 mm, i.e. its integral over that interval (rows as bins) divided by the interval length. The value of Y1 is 1.01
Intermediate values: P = 44.4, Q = 44.1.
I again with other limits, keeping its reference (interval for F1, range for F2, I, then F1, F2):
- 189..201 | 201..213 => 1.98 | 0.989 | 1.01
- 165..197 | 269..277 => 1.93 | 0.979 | 1.05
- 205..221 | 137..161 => 2.03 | 1.016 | 0.98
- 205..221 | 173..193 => 2.04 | 1.016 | 0.98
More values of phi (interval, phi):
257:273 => 44.6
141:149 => 43.8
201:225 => 45.1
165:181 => 43.3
